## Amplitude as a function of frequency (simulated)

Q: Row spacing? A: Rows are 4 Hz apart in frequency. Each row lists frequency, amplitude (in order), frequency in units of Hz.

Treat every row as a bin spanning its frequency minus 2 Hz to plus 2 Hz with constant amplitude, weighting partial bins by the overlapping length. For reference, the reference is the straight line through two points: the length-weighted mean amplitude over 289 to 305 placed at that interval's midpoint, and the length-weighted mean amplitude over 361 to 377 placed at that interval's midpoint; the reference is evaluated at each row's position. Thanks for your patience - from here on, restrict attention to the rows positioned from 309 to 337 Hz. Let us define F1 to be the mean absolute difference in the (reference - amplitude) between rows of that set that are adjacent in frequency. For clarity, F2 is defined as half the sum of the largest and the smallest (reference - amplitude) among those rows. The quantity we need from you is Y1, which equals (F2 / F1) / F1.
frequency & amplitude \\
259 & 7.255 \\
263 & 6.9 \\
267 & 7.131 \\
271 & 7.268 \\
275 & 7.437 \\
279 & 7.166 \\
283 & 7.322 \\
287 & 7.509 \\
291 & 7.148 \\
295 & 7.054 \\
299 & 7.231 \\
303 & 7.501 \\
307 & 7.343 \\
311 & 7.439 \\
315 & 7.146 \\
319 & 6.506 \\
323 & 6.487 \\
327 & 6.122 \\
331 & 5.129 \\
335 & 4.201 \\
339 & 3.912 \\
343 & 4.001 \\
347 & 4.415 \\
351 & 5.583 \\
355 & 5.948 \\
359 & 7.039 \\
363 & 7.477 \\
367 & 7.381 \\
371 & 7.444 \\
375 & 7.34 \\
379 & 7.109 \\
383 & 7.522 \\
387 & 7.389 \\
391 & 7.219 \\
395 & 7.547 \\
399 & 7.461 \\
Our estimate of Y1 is 5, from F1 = 0.55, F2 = 1.5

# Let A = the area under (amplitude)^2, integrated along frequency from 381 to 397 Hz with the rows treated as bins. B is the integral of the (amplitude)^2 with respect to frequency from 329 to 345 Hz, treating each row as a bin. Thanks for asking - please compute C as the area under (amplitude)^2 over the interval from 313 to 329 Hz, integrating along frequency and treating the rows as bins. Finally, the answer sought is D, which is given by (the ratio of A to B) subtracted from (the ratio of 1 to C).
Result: -2.92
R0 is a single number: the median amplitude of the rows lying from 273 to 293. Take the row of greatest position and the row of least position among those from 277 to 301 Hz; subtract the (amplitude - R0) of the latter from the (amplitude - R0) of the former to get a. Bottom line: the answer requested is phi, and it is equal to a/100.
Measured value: 0.001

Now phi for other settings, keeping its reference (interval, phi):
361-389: -0.001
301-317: -0.004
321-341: -0.026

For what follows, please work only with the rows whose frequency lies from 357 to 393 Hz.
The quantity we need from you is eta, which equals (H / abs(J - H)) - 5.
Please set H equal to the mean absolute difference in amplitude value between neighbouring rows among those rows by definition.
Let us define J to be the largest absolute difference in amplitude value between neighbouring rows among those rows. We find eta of -4.11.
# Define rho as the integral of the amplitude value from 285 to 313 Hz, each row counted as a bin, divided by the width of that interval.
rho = 7.32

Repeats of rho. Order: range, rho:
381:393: 7.38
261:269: 7.02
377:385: 7.32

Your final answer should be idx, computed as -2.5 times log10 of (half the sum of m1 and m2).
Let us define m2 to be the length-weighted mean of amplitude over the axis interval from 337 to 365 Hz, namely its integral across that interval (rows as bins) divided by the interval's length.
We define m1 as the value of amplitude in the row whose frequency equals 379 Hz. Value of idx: -2.00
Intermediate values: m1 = 7.109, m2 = 5.48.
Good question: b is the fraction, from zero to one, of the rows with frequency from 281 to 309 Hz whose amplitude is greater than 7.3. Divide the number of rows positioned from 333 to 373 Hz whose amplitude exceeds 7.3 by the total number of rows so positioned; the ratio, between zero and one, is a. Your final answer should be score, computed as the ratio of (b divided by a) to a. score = 6.3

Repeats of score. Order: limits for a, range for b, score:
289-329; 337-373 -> 3.7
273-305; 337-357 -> 0.0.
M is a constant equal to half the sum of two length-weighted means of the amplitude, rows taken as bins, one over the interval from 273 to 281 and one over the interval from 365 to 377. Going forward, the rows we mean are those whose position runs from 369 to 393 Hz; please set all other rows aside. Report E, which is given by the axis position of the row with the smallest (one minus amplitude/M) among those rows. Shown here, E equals 383 Hz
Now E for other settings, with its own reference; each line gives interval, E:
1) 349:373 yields 363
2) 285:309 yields 287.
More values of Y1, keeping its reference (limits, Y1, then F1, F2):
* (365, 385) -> 3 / 0.20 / 0.1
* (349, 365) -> 2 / 0.62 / 0.9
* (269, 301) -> -2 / 0.20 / -0.1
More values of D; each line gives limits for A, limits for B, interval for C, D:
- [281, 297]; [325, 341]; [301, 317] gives -2.18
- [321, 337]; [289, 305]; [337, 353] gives -0.59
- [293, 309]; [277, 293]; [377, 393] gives -1.00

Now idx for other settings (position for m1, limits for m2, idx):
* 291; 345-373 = -2.08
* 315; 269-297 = -2.14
